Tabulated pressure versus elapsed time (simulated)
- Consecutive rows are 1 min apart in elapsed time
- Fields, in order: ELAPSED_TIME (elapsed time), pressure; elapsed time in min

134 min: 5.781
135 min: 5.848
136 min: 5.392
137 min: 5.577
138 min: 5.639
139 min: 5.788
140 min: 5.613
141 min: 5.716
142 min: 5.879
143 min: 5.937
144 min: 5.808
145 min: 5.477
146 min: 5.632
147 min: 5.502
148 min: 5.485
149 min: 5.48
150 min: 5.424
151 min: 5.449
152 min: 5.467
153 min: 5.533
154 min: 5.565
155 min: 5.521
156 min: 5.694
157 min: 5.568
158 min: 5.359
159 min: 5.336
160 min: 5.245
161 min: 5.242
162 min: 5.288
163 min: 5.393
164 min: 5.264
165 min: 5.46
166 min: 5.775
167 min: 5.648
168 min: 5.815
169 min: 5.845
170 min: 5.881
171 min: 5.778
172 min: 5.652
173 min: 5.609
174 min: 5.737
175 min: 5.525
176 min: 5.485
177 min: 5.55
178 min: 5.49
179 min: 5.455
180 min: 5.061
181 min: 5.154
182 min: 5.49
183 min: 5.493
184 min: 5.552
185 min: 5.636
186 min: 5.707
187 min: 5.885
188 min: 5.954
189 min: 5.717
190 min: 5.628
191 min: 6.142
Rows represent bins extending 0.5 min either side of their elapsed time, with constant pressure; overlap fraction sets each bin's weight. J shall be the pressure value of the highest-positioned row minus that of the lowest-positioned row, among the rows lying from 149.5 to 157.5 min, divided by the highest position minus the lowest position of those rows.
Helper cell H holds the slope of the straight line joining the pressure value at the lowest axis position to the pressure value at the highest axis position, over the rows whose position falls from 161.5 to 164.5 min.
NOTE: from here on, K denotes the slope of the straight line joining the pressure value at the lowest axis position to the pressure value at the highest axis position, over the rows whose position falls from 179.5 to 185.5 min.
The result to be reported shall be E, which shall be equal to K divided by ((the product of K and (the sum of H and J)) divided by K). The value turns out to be 13.4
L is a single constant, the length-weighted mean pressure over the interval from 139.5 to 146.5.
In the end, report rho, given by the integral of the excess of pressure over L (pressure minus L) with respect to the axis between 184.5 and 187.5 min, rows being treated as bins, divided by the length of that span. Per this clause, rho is 0.02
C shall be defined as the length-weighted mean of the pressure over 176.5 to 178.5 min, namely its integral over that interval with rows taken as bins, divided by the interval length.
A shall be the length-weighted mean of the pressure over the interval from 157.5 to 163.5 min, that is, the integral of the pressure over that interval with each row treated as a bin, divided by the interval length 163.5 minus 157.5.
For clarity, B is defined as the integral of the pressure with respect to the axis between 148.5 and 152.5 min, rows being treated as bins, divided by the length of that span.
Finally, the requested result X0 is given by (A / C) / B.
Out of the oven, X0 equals 0.176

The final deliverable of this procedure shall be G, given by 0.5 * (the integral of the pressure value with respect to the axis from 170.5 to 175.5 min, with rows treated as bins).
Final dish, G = 14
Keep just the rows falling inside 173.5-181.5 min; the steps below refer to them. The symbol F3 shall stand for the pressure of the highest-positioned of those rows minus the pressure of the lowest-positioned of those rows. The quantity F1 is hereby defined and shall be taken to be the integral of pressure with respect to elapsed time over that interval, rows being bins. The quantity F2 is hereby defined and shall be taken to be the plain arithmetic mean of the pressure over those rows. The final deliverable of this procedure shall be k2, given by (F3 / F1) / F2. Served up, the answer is -0.002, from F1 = 43.5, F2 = 5.43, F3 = -0.6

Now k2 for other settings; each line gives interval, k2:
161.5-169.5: 0.002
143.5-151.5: -0.001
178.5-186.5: 0.001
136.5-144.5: 0.001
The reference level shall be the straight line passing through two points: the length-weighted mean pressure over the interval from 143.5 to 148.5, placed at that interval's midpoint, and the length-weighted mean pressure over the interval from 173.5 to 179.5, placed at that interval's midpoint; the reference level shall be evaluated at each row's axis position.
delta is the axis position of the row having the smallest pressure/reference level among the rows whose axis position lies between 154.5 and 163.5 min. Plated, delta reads 161 min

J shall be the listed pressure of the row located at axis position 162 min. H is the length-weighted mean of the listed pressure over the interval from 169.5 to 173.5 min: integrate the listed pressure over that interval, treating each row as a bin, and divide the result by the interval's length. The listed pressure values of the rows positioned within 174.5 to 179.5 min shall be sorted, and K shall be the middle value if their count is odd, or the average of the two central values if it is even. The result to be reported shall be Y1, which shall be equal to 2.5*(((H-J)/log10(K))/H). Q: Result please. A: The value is 0.26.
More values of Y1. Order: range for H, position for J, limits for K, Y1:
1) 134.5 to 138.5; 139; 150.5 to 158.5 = -0.10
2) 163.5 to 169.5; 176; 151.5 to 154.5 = 0.09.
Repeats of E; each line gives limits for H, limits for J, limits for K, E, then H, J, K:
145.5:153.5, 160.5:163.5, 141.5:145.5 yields -2.2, -0.01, 0.08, -0.134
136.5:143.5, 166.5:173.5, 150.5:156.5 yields 0.9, 0.06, -0.01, 0.049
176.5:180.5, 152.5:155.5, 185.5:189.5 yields 0.0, -0.16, -0.01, 0.003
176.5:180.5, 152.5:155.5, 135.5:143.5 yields -0.5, -0.16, -0.01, 0.078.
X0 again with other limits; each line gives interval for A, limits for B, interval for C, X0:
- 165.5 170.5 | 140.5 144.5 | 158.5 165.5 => 0.187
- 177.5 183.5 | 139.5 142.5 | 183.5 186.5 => 0.166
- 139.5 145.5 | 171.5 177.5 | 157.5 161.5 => 0.194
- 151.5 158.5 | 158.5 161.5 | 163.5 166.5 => 0.191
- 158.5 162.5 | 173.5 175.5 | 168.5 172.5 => 0.162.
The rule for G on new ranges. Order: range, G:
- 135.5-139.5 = 11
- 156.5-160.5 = 11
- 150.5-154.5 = 11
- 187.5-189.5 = 6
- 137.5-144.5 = 20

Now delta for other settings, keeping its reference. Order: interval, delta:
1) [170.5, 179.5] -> 179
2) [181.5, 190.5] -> 182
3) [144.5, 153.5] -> 150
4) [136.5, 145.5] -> 145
